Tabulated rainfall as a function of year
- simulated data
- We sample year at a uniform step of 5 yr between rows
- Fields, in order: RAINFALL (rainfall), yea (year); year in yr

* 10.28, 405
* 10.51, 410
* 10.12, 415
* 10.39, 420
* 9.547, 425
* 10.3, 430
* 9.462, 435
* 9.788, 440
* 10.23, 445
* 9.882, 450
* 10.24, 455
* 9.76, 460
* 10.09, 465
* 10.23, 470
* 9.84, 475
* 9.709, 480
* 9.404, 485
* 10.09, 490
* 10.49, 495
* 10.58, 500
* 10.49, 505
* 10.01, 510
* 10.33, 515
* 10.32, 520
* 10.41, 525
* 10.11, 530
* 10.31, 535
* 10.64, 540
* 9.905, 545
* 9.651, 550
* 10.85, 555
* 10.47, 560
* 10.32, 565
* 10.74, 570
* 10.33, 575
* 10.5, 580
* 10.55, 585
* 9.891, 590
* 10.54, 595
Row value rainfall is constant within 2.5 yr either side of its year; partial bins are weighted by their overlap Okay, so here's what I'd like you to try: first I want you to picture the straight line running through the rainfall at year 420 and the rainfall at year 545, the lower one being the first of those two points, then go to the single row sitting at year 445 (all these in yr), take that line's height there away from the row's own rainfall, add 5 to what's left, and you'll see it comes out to 4.94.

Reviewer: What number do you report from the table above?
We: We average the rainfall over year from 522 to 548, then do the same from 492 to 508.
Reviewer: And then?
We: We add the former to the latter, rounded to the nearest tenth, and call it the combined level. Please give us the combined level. 20.8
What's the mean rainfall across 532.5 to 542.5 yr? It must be 10.5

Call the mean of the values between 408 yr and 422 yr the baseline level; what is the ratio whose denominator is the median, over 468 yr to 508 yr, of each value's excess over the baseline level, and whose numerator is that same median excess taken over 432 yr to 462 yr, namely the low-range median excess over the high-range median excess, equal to 3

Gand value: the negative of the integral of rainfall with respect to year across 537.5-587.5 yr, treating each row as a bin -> -520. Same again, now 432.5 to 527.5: -957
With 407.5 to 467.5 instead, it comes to -602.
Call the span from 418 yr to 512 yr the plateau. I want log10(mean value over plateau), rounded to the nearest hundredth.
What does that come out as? 1.00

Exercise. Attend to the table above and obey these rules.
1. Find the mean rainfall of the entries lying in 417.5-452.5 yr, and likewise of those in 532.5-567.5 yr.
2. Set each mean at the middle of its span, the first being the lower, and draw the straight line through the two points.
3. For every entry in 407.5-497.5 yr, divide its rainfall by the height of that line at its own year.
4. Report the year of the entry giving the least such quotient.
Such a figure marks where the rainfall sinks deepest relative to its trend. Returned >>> 485 yr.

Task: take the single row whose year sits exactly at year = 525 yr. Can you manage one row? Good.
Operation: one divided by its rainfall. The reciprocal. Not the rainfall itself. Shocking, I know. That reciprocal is 0.096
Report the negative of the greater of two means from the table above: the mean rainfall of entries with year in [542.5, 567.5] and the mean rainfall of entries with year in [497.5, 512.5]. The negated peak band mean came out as -10.4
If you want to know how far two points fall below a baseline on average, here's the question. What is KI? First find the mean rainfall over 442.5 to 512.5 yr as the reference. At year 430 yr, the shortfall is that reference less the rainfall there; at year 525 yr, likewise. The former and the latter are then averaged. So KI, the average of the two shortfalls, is -0.28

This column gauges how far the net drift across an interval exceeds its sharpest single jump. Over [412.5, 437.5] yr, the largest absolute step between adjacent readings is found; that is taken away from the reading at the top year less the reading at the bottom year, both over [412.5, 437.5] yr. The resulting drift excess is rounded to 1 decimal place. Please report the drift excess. -1.5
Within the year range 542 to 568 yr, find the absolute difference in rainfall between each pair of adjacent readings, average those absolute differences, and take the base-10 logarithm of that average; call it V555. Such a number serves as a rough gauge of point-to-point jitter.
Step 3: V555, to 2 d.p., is -0.30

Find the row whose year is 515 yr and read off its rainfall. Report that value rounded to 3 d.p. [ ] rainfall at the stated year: 10.330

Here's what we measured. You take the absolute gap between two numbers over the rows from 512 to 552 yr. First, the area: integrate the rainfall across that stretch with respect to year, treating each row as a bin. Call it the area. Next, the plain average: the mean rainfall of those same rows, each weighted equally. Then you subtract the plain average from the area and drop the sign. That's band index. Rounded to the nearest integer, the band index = 398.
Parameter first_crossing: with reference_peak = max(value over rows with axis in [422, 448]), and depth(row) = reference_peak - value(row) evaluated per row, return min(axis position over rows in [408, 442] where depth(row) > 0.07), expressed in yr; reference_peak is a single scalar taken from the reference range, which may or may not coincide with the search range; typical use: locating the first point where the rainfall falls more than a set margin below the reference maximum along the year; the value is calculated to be 415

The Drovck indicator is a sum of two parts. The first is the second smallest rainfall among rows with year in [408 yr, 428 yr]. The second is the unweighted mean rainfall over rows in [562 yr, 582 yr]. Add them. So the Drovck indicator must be 20.59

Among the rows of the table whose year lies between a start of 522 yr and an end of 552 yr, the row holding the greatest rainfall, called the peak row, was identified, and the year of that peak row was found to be 540 yr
